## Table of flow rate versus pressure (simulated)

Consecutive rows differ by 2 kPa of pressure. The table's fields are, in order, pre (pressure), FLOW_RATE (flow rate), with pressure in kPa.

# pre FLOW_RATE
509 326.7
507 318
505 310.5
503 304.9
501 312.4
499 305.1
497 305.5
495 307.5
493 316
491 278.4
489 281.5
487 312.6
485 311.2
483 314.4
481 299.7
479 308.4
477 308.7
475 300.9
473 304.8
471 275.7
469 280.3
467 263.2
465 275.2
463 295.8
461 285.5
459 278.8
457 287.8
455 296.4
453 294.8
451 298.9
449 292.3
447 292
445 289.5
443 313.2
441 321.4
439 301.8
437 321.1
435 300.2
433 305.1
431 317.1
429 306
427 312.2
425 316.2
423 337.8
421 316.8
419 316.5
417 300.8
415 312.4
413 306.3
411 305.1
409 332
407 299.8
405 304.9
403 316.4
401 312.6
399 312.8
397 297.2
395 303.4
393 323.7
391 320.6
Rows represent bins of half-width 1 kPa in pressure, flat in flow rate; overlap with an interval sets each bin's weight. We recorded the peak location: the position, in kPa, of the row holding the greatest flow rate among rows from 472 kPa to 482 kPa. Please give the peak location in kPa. 477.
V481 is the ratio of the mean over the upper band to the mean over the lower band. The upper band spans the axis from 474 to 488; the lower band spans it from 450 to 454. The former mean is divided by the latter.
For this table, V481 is 1.04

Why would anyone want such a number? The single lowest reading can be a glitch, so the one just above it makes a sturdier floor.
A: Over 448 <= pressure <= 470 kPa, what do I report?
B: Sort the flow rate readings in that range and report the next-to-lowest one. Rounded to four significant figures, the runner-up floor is 275.2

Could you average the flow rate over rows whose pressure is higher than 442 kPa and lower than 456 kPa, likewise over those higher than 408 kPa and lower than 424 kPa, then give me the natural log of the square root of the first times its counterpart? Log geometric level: 5.72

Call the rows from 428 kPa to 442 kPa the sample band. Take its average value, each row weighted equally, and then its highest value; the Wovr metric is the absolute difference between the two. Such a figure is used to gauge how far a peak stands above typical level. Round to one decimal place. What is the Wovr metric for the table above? 11.0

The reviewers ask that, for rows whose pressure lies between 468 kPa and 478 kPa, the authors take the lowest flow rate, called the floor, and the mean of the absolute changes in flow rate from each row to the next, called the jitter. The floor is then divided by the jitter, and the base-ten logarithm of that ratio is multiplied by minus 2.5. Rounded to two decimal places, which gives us -3.46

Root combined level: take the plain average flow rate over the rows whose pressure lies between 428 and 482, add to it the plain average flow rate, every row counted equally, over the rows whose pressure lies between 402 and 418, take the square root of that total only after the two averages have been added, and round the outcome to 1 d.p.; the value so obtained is 24.6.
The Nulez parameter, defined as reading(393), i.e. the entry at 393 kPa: 323.7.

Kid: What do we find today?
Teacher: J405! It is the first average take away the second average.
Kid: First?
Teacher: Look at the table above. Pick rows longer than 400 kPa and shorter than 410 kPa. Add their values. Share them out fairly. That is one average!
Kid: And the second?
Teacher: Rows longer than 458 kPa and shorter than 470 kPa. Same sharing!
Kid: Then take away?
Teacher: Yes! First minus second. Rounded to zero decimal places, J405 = 33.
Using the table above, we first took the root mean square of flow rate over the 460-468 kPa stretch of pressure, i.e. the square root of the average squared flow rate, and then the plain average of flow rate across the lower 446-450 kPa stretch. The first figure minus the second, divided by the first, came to -0.043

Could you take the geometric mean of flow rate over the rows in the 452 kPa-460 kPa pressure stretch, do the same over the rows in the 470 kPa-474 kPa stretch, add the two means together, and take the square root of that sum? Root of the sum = 24.1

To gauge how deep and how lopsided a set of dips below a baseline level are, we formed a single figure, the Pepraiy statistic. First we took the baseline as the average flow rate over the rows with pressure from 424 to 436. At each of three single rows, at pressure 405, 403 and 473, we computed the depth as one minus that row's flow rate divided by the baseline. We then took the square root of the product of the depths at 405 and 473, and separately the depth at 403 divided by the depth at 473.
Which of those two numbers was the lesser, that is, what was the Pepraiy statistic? -1.5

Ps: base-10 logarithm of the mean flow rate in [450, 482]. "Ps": 2.464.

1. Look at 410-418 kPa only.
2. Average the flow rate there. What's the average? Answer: 306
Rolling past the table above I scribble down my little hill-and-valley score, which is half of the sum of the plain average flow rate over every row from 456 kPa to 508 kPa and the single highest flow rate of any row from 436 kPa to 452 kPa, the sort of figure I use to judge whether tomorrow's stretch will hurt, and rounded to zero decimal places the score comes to 310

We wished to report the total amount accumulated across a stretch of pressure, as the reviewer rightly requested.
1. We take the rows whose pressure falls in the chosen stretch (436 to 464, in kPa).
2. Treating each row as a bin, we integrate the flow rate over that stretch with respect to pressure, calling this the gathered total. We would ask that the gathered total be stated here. 8339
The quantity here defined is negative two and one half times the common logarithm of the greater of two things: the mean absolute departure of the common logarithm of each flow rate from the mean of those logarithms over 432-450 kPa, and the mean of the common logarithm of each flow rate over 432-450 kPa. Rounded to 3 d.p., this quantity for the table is -0.987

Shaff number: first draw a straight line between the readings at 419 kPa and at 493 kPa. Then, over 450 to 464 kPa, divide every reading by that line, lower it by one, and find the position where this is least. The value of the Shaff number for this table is 459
